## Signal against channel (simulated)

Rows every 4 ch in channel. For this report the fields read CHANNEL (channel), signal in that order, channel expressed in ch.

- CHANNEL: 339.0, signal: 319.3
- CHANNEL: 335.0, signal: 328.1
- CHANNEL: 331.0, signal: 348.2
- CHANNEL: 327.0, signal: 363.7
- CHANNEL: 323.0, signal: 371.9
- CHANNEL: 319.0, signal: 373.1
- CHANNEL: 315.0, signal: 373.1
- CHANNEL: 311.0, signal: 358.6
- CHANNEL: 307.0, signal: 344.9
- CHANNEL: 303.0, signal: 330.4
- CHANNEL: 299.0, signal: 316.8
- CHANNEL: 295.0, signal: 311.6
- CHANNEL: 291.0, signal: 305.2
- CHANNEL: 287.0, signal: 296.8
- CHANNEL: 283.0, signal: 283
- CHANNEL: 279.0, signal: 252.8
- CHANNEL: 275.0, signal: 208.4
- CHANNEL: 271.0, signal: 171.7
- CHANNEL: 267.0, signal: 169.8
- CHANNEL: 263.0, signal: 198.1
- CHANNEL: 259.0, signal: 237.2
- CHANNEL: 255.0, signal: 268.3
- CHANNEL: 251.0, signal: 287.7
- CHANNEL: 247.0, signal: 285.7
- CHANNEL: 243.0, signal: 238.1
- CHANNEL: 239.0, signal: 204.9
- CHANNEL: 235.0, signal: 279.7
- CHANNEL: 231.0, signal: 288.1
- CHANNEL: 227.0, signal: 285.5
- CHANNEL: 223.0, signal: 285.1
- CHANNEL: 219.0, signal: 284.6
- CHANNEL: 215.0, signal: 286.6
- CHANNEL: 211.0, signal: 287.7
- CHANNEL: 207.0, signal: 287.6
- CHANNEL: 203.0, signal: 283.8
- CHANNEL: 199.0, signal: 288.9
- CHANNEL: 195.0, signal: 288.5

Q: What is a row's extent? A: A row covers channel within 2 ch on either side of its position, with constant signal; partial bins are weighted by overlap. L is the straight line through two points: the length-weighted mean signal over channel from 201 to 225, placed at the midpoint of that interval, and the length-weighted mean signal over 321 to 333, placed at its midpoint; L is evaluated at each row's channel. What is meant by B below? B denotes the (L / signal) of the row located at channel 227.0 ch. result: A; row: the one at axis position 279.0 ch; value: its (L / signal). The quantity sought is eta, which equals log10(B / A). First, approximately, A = 1.30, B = 1.03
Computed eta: -0.10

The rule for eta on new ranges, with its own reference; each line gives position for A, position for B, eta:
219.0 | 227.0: 0.01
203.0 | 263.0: 0.21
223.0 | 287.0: 0.04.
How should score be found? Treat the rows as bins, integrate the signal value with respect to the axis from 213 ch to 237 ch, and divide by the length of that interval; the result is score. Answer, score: 285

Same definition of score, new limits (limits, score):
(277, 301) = 294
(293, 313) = 332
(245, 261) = 270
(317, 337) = 357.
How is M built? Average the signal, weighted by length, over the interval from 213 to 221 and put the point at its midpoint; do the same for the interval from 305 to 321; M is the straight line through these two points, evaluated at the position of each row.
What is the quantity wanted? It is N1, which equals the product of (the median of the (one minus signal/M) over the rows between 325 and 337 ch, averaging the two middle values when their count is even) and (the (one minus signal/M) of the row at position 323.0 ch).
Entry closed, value -0.0003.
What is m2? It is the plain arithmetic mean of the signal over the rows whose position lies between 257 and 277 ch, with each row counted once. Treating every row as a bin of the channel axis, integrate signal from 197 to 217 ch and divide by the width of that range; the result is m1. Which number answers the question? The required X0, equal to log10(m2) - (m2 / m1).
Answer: 1.61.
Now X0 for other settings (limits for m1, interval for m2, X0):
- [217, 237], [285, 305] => 1.40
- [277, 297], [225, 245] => 1.52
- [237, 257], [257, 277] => 1.53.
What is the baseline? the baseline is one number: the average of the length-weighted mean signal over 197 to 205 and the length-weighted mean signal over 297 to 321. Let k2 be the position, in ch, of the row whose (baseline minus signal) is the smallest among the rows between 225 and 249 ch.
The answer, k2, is 231.0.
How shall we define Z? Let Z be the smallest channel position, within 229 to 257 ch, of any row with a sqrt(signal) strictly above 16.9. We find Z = 231.0 ch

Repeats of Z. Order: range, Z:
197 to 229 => 199.0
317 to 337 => 319.0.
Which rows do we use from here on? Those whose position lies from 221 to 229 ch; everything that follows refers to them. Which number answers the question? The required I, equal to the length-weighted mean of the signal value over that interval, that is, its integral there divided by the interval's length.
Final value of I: 285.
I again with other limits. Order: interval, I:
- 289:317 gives 334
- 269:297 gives 261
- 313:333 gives 366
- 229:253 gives 264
